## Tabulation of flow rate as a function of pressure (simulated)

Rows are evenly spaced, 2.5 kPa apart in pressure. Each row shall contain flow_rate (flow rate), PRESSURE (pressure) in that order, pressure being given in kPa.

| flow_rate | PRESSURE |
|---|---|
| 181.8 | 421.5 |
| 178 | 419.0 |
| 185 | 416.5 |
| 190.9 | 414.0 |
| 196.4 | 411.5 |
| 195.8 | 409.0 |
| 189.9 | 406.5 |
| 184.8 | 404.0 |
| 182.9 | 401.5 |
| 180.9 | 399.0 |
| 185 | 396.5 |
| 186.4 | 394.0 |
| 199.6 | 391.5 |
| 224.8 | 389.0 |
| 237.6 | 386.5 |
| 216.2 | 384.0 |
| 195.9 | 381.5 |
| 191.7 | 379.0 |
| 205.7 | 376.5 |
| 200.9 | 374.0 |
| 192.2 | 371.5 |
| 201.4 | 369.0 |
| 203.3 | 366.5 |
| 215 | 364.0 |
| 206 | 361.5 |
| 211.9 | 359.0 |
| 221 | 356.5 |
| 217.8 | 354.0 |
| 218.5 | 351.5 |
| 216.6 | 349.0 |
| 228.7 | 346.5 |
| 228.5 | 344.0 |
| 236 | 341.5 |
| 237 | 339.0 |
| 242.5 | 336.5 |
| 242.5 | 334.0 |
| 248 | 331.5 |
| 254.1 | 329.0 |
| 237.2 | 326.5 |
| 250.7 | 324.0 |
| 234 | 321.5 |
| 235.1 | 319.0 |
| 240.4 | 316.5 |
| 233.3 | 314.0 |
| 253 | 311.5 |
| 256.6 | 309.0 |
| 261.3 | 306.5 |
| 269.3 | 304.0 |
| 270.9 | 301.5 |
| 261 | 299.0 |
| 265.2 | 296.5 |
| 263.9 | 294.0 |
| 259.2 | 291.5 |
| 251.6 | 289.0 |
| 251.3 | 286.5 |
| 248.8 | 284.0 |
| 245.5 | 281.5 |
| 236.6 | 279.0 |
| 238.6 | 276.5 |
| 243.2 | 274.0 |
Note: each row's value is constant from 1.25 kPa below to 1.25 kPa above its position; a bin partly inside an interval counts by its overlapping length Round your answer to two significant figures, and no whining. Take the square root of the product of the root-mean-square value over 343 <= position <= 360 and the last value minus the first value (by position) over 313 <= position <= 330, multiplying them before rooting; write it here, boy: 68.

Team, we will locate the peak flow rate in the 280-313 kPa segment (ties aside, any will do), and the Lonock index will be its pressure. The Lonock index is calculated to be 301.5 kPa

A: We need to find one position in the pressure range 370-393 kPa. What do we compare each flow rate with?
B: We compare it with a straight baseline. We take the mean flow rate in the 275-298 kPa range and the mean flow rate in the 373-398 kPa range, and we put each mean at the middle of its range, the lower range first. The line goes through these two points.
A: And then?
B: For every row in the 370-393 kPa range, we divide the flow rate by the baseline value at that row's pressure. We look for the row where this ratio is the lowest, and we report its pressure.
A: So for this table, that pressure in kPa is 371.5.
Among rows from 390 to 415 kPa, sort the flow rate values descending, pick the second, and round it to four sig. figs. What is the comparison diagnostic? 196.4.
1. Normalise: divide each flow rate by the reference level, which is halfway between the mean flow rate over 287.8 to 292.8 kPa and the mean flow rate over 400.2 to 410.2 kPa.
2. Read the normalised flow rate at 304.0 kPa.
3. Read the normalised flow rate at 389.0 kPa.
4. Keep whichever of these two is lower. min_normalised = 1.01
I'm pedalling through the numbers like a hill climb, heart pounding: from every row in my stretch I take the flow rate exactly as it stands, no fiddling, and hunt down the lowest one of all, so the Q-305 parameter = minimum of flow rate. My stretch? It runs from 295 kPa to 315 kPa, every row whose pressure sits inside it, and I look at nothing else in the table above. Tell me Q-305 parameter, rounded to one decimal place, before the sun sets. 233.3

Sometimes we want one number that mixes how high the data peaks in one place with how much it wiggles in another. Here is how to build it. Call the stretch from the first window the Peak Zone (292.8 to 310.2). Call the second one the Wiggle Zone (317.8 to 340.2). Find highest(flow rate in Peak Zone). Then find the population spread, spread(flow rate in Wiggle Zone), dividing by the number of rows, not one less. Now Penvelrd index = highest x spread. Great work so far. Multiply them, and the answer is 1844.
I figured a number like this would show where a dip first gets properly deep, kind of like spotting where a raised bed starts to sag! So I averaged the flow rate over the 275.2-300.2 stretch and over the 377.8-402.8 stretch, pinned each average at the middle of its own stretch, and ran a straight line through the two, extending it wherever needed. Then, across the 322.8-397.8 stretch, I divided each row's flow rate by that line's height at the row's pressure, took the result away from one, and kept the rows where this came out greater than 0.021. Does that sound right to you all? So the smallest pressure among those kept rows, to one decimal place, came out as 361.5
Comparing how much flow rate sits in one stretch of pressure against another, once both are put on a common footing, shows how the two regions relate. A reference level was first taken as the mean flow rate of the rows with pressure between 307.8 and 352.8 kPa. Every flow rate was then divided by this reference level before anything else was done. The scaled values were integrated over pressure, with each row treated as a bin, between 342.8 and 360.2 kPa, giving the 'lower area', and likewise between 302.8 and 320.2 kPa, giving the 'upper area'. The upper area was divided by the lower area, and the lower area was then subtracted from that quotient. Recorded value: -15.0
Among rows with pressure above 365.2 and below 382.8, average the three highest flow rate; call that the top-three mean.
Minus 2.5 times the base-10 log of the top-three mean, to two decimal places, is -5.77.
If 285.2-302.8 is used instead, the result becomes -6.06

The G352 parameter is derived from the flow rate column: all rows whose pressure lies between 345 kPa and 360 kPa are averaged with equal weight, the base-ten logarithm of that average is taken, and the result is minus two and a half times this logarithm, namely -5.85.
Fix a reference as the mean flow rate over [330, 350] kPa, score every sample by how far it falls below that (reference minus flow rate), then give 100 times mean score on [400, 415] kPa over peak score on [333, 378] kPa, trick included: 105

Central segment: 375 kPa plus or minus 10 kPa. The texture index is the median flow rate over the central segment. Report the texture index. 201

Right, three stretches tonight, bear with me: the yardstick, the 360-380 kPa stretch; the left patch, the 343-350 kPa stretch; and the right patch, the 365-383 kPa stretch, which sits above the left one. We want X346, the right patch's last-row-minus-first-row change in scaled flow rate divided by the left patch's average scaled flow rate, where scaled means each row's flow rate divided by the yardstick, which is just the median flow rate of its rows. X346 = -0.03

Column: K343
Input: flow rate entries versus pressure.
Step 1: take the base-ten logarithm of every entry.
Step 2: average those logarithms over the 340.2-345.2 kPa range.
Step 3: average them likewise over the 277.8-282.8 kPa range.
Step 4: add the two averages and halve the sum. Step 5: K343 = 2.37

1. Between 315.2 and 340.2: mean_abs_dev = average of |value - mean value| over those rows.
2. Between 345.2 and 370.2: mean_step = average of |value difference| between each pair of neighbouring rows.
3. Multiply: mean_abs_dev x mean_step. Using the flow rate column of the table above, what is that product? 33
